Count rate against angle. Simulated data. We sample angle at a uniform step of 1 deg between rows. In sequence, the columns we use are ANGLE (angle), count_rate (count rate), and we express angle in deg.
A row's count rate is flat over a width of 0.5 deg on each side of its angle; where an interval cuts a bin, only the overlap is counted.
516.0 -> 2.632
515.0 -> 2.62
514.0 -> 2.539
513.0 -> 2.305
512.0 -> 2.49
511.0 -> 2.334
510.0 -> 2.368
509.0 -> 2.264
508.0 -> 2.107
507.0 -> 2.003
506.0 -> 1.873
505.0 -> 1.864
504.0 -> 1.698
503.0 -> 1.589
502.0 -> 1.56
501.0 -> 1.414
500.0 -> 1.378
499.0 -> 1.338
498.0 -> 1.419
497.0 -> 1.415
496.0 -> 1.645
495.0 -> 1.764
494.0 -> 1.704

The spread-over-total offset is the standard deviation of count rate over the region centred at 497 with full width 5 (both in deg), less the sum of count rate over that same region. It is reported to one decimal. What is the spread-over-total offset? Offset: -7.4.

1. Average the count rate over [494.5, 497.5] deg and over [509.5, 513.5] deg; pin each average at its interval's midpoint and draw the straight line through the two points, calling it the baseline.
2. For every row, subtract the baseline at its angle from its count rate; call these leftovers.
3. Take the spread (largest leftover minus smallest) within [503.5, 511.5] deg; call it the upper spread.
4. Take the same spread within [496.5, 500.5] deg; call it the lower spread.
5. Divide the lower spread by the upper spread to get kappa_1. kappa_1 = 0.50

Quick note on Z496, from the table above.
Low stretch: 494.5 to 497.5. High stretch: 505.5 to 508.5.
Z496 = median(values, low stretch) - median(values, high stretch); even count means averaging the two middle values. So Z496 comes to -0.36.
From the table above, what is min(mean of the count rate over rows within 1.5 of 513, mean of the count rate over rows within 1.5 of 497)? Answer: 1.49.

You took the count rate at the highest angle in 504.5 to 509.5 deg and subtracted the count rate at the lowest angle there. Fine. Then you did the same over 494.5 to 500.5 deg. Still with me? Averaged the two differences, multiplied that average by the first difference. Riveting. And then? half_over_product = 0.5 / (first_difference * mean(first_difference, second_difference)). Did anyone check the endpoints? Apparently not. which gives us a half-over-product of 179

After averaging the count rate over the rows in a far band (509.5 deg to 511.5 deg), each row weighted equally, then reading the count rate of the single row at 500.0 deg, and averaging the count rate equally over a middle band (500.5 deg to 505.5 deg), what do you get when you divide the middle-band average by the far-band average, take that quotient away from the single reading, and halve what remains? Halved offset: 0.34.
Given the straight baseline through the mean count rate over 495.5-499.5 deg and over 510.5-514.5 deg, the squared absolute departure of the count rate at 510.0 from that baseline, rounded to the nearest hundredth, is 0.01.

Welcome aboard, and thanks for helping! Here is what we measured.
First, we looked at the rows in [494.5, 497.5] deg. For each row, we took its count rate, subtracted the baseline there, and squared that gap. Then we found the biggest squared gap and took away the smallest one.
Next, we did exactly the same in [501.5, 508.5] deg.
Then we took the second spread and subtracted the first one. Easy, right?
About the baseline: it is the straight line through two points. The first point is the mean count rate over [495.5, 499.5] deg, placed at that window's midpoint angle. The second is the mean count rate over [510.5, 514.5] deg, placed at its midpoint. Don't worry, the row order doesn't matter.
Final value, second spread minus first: -0.17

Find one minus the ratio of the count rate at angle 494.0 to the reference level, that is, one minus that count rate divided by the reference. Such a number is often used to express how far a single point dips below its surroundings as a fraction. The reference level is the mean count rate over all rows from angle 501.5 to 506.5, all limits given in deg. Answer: 0.0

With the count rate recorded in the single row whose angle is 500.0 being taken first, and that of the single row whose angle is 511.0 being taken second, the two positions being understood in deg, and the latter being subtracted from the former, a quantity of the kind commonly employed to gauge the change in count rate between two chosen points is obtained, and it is -1.0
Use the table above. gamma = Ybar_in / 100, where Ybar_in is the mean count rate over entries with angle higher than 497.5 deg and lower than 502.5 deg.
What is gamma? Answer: 0.014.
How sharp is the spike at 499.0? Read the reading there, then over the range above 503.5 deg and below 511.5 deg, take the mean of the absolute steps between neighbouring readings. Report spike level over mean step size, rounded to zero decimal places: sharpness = 13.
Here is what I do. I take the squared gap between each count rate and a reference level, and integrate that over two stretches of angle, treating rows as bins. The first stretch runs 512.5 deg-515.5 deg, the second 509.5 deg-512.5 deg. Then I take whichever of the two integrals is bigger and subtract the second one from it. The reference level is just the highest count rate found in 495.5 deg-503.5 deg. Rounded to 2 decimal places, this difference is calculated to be 0.47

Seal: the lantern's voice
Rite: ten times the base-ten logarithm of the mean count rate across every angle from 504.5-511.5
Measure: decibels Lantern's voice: 3.3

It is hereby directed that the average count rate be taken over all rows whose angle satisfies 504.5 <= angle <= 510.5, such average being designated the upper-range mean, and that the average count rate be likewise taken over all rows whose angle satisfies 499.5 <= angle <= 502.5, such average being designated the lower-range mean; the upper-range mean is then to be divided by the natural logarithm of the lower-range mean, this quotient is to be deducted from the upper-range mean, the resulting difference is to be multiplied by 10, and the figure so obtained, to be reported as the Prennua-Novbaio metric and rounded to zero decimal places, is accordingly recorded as -35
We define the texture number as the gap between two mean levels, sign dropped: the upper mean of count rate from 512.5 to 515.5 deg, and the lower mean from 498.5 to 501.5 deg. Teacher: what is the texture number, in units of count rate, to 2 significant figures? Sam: 1.1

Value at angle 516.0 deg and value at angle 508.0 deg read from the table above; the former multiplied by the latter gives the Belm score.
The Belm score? 5.5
